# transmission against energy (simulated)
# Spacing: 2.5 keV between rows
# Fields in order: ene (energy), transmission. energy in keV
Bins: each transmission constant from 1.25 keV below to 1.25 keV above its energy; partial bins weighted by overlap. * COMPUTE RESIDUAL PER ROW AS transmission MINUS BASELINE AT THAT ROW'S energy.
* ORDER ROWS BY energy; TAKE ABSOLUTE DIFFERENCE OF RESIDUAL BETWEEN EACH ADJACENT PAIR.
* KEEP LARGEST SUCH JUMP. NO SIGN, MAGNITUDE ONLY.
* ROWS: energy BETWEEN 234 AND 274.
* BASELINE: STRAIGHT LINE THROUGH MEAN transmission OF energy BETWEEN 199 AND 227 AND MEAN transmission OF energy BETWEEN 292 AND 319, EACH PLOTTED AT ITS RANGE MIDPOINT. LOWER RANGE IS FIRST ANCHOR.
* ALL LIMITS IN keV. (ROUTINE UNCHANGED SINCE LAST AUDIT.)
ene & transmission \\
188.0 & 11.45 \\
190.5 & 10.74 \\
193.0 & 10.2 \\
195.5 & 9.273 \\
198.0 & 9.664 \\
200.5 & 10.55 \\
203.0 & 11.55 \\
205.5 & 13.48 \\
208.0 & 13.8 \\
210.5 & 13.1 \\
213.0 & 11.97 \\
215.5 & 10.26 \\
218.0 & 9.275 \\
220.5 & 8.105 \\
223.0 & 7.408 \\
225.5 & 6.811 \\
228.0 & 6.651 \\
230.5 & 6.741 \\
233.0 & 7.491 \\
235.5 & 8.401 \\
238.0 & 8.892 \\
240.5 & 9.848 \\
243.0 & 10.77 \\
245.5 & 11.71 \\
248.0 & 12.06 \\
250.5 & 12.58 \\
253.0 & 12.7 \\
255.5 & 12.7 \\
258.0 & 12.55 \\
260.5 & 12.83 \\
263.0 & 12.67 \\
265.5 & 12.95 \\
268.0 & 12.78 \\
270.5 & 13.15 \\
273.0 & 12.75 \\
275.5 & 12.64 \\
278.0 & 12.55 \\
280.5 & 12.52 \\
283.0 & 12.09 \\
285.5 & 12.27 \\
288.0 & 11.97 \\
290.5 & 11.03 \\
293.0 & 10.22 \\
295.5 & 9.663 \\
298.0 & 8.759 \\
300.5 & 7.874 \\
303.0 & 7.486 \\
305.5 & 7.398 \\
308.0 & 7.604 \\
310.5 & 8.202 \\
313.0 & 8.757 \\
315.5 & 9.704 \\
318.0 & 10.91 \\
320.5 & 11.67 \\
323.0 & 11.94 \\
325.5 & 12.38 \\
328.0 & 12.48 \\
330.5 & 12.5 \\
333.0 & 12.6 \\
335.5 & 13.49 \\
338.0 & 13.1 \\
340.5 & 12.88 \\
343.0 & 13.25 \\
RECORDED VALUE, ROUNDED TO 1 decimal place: 1.0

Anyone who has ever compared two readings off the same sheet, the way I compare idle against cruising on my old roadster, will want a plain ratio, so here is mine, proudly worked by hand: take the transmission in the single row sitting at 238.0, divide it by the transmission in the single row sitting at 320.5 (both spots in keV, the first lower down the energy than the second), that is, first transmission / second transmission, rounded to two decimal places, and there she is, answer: 0.76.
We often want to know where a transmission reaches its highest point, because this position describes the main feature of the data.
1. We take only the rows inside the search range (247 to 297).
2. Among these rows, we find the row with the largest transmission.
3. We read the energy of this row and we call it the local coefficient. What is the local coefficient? 270.5 keV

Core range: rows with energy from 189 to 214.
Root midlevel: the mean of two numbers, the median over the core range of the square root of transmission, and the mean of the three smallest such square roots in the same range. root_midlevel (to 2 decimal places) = 3.23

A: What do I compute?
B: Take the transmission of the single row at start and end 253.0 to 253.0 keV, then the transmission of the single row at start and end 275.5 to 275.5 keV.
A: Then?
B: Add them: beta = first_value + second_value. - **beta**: 25.3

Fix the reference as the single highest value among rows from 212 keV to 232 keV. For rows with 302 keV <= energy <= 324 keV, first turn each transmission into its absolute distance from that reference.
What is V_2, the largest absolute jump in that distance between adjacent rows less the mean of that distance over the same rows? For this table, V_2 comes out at -1.5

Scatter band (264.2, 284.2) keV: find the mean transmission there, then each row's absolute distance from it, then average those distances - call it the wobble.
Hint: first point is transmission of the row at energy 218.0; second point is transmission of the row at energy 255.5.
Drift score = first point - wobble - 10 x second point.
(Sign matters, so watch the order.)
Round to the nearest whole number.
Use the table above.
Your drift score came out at -118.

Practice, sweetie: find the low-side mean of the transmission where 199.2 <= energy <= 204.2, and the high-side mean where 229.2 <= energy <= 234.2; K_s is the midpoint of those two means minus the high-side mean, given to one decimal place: 2.0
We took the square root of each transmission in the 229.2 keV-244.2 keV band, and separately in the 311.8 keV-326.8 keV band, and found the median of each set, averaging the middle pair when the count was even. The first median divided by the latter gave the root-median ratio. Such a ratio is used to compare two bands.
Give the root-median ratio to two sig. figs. 0.88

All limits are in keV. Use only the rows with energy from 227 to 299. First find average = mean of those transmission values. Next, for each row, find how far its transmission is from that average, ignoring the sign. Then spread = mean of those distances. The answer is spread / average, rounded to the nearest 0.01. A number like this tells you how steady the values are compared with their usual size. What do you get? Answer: 0.15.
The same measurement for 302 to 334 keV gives 0.19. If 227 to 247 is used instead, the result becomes 0.17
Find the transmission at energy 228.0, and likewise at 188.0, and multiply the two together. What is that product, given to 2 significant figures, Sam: 76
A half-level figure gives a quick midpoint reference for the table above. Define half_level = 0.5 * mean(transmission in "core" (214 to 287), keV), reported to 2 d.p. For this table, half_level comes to 5.42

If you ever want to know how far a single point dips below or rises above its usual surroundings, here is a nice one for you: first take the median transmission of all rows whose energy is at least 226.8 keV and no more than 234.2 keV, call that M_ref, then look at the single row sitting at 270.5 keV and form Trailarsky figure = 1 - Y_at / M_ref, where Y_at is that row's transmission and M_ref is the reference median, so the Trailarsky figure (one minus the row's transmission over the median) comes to -1.0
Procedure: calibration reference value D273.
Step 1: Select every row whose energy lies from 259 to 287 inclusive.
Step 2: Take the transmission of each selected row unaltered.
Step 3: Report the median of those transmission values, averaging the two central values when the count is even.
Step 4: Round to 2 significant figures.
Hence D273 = 13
